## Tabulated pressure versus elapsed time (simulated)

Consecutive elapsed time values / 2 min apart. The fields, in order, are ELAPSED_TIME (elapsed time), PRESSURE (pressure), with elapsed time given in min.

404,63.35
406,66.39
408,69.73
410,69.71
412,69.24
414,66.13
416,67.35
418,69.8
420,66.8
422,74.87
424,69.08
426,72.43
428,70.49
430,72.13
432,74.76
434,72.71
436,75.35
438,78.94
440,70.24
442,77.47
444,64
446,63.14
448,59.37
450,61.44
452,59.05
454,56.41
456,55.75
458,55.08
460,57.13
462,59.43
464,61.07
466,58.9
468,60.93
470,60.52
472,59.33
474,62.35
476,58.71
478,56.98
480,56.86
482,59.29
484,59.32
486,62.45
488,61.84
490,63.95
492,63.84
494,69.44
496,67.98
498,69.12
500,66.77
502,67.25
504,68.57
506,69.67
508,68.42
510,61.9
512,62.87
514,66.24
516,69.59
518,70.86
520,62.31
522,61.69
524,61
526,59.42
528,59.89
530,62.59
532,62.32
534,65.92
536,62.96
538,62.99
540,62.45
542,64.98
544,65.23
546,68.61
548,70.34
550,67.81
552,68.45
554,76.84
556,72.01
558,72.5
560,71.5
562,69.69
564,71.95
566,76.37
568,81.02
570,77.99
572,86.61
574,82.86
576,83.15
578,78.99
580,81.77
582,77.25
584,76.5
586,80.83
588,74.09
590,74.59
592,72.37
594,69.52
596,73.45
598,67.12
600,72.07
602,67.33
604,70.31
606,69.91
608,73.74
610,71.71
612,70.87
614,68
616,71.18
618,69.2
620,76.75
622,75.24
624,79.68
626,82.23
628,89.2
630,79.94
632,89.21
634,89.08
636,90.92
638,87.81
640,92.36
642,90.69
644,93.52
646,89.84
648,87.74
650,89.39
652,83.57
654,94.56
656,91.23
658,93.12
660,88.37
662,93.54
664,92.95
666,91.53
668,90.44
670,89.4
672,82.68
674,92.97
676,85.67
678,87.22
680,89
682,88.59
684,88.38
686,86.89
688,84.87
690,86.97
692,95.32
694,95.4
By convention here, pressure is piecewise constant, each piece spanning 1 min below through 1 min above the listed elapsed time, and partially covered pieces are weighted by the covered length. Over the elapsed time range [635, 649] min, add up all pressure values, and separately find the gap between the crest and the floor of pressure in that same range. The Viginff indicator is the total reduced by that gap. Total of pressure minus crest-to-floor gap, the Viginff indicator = 627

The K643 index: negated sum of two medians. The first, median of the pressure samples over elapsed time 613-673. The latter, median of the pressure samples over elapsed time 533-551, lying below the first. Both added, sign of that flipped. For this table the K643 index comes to -154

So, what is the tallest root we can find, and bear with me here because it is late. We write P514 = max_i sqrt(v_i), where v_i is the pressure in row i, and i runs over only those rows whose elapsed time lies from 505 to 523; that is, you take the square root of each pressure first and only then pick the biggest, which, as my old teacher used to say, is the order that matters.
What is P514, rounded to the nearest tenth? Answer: 8.4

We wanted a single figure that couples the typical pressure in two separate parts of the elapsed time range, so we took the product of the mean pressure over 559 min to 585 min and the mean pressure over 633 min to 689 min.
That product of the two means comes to 6993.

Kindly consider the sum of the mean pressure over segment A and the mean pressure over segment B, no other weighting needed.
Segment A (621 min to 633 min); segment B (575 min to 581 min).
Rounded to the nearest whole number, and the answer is 164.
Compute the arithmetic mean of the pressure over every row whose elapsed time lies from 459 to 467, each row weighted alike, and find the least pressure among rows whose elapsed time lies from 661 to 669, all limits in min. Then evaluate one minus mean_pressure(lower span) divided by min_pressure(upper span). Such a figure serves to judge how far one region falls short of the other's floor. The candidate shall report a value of 0.35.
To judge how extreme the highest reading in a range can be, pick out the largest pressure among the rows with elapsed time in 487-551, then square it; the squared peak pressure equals 5021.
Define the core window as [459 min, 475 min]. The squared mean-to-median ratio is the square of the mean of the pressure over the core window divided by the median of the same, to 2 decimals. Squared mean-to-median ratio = 1.00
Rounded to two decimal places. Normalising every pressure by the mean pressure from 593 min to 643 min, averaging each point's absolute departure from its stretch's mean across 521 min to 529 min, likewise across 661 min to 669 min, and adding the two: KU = 0.03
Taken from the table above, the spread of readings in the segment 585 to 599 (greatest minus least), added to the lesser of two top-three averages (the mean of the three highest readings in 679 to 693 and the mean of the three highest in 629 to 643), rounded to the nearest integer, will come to 105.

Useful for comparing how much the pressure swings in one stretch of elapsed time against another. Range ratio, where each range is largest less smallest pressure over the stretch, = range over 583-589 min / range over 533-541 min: 1.94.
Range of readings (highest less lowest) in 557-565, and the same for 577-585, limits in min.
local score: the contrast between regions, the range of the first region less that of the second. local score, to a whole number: -2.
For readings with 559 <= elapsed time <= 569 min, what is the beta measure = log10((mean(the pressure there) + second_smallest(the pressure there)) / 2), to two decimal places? 1.86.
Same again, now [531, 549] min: 1.80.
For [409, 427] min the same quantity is 1.83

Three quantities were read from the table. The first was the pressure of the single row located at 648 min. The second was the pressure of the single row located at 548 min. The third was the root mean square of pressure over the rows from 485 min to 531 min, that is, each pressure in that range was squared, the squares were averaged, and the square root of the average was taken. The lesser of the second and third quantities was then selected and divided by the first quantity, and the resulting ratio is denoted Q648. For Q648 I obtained 0.743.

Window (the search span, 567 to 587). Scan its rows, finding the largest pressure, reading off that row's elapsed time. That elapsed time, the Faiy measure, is 572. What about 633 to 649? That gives 644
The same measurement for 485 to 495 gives 494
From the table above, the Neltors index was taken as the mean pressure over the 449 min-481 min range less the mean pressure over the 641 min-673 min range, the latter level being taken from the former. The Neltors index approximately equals -31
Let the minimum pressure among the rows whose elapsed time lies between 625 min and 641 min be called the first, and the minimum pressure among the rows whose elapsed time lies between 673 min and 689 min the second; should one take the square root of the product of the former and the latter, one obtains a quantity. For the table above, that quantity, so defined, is 82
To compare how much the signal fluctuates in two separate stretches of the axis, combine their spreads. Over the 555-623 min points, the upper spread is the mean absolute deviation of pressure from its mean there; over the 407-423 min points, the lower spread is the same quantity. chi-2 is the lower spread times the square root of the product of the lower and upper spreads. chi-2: 5.0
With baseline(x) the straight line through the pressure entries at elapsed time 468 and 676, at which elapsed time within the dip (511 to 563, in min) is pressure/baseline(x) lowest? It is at 526 min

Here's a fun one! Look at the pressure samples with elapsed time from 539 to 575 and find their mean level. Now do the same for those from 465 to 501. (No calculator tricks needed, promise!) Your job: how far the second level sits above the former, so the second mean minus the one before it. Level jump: -10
